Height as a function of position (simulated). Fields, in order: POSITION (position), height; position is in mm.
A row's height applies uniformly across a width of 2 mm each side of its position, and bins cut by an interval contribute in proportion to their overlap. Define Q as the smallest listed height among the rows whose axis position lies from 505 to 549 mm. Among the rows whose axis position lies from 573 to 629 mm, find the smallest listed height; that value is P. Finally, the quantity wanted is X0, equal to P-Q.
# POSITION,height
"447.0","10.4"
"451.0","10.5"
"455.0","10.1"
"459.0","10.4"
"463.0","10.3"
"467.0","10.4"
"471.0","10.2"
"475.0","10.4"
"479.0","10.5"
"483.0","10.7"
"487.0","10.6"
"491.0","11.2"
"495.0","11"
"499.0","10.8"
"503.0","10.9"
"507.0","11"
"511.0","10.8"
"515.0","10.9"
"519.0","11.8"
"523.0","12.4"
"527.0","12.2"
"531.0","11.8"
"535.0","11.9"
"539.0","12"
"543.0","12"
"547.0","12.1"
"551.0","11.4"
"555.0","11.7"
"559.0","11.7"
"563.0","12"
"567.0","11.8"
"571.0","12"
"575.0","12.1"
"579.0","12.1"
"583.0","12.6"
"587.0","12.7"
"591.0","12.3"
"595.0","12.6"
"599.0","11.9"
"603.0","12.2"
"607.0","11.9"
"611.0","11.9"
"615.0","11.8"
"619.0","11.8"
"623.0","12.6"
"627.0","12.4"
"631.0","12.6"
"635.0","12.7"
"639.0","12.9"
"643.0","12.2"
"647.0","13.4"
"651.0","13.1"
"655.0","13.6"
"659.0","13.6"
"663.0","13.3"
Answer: 1.0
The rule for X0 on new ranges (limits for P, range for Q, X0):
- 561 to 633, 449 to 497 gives 1.7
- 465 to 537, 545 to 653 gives -1.2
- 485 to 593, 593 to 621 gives -1.2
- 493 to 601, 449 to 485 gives 0.7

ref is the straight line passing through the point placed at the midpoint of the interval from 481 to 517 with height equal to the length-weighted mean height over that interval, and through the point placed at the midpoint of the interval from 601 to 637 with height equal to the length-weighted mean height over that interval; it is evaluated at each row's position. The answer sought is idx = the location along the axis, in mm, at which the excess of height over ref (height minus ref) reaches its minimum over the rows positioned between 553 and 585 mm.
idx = 559.0 mm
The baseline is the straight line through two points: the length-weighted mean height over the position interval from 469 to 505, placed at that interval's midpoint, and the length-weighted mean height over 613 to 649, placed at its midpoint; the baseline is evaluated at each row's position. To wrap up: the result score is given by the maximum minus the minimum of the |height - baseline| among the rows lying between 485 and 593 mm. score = 1.3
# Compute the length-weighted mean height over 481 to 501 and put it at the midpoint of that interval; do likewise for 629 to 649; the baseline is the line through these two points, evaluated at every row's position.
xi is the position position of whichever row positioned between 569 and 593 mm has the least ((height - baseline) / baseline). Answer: 579.0 mm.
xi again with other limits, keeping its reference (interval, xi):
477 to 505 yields 487.0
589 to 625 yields 619.0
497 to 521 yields 511.0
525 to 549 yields 531.0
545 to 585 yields 551.0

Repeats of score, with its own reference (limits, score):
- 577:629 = 0.7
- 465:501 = 0.4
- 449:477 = 0.3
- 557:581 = 0.3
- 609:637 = 0.5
